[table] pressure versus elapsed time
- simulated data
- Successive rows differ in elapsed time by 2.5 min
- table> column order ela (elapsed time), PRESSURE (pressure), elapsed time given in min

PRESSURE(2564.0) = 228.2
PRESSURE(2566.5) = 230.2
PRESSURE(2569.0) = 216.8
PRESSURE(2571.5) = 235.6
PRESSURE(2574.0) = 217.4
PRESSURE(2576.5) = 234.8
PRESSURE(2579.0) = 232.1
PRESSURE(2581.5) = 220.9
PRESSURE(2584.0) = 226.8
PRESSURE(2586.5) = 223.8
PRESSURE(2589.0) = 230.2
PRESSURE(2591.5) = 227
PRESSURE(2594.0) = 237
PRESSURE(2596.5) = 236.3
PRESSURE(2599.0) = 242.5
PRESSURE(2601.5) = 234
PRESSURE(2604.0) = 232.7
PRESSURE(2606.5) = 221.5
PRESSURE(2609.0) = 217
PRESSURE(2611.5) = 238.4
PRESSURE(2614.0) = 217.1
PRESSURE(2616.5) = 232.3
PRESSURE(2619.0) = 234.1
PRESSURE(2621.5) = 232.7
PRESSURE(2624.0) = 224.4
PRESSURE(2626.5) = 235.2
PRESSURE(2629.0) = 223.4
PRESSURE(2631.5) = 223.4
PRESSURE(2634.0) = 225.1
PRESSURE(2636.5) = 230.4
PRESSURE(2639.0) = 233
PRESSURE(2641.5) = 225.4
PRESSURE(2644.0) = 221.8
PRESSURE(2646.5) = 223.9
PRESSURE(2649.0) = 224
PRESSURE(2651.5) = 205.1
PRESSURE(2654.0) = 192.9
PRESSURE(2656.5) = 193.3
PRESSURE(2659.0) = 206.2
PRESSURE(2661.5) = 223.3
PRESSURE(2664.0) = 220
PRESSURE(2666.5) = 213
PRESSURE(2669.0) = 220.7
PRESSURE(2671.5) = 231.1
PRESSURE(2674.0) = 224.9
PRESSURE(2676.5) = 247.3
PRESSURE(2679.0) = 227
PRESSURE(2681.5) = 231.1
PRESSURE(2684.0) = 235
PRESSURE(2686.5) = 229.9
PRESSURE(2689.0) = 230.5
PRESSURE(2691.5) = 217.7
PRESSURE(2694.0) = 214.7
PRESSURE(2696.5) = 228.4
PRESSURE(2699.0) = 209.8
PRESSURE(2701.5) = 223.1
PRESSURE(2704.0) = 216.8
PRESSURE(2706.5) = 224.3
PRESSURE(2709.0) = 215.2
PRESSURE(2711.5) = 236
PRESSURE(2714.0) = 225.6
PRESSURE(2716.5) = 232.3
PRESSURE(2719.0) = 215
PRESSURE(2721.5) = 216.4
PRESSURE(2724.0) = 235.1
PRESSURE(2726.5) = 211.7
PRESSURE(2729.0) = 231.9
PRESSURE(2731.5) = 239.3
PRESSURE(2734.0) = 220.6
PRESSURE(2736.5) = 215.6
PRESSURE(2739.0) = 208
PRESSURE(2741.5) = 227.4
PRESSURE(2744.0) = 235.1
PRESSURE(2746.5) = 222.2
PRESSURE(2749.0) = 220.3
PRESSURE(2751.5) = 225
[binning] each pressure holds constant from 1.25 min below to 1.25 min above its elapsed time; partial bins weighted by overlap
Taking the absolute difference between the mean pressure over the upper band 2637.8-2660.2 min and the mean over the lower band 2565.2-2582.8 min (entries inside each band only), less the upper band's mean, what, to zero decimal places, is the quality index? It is -201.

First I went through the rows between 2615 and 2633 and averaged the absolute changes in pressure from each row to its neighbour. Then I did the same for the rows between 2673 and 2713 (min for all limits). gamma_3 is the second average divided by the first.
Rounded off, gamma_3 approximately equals 1.89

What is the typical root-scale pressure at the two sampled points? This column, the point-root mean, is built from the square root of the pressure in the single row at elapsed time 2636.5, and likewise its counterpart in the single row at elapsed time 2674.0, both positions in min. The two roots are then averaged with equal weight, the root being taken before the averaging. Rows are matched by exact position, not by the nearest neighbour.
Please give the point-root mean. 15.1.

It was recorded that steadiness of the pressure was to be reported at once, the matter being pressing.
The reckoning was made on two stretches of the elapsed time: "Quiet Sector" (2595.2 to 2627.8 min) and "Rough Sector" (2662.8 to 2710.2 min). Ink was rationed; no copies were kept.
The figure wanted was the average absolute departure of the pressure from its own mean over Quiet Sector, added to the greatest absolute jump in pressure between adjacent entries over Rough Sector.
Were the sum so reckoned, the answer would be 28.9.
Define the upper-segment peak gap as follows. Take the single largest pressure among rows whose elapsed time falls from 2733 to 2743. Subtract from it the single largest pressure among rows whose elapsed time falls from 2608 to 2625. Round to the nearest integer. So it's -11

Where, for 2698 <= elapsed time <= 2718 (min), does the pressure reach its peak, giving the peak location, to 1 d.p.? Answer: 2711.5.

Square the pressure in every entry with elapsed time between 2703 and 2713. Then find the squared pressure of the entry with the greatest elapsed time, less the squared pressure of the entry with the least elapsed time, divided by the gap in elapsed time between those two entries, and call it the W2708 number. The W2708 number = 1159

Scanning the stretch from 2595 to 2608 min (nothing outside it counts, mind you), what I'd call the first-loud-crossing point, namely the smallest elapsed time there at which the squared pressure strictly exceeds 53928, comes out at 2596.5 min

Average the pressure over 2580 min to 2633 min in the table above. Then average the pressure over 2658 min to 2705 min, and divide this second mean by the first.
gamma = 0.98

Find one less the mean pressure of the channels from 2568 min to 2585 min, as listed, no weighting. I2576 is -225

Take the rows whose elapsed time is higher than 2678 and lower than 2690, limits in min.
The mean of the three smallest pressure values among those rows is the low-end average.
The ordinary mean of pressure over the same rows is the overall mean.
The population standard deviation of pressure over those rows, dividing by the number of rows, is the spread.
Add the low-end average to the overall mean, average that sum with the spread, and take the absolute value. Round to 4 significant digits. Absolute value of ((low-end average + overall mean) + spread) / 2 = 231.2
